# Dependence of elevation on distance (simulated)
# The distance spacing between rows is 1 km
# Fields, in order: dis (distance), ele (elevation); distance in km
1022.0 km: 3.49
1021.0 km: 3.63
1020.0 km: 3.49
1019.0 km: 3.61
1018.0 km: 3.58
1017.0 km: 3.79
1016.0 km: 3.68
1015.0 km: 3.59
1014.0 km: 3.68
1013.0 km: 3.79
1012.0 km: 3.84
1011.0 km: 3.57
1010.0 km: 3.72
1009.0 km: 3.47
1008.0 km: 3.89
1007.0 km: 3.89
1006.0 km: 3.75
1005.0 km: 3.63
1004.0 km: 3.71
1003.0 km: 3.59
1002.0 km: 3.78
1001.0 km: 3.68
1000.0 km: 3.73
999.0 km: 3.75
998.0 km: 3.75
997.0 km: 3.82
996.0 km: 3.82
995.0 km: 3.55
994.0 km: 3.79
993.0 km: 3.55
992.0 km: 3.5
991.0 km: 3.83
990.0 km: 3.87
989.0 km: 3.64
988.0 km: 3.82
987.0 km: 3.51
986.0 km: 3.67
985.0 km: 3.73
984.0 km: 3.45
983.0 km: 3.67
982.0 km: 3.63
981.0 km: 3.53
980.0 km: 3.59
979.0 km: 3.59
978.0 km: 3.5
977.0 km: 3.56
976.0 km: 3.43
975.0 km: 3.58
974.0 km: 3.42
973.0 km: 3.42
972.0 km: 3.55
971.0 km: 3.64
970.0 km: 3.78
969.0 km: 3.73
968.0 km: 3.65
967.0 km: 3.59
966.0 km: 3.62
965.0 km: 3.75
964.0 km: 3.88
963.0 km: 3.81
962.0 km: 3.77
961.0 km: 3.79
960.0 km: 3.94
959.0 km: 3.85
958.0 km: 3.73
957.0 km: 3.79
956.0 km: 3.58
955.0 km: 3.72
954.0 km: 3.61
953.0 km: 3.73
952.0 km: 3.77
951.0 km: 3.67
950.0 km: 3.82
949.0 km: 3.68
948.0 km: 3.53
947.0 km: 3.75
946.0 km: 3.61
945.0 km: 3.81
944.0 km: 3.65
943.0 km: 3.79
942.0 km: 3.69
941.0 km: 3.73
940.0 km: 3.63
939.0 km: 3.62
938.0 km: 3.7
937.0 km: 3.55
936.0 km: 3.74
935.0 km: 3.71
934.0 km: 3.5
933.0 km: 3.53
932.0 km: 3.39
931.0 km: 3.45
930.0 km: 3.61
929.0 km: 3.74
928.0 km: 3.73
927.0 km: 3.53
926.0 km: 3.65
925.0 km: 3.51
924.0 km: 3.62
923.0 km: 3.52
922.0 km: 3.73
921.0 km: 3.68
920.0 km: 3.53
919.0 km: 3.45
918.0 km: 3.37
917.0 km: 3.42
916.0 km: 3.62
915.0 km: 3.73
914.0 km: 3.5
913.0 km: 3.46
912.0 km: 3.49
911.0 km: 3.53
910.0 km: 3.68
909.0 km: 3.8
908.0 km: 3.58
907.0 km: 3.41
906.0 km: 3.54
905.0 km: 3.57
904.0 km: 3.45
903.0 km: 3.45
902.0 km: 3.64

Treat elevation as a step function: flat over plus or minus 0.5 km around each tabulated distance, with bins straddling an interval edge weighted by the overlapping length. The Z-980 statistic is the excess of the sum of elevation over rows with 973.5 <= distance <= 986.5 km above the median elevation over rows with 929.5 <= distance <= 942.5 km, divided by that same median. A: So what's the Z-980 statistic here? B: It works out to 11.8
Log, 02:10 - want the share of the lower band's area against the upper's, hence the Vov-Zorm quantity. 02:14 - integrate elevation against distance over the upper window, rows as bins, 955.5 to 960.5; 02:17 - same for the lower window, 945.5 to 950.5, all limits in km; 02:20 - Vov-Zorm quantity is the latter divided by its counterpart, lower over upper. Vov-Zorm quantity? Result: 0.97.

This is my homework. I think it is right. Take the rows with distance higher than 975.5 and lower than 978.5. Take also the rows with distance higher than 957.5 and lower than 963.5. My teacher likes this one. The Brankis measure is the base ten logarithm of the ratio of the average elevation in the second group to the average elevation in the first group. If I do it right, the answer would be 0.038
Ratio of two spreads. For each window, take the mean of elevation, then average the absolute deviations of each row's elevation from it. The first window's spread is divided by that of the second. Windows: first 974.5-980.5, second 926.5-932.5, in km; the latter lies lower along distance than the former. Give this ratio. 0.43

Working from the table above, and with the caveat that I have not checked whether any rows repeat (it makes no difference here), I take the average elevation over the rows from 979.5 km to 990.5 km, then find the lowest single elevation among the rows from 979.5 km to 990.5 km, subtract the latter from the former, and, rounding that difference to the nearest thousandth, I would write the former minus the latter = 0.196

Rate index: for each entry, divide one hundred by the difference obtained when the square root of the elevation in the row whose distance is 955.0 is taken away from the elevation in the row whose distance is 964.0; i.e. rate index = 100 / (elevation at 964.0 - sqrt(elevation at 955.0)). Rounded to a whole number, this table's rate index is 51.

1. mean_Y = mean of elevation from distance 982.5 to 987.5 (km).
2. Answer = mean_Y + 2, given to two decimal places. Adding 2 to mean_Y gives 5.61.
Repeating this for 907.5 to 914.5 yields 5.58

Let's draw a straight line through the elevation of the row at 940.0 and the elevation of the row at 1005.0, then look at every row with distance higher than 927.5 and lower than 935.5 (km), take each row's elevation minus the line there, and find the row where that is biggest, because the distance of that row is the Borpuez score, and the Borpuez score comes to 929.0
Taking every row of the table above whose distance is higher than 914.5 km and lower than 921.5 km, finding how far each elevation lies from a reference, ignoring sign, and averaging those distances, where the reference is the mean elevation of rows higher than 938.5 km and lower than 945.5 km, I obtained 0.17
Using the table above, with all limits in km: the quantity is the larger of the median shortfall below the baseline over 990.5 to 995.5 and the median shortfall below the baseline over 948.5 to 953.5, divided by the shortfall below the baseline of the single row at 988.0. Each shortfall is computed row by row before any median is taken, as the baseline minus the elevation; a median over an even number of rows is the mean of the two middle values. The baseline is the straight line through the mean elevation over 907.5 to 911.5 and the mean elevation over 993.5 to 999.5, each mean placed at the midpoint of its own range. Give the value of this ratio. -2.3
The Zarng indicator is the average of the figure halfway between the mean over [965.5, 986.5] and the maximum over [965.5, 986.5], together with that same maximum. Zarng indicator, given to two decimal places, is 3.73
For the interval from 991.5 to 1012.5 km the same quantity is 3.84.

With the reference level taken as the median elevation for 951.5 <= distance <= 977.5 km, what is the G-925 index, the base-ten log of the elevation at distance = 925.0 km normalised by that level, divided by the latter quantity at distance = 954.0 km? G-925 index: 2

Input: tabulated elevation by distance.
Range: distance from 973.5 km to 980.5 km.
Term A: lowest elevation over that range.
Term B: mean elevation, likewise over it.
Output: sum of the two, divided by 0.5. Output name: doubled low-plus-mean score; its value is 13.9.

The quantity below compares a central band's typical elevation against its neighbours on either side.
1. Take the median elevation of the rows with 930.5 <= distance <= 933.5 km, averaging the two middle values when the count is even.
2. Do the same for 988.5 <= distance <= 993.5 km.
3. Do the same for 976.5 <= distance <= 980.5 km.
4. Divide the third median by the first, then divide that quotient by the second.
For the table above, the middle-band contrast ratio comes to 0.285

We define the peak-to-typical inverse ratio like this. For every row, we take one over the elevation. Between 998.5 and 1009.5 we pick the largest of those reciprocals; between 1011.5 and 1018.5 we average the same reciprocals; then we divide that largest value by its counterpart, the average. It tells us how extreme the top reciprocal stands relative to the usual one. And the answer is 1.07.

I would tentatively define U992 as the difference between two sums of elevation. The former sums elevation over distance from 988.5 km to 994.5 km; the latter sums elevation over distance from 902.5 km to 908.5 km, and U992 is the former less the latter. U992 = 1.2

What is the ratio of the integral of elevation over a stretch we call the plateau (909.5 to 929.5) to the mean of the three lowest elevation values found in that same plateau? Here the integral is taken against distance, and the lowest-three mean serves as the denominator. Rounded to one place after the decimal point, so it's 20.9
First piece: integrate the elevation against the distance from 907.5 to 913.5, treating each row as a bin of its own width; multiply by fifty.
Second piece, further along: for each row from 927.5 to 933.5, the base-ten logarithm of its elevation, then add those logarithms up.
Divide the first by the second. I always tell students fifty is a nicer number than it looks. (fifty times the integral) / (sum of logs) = 325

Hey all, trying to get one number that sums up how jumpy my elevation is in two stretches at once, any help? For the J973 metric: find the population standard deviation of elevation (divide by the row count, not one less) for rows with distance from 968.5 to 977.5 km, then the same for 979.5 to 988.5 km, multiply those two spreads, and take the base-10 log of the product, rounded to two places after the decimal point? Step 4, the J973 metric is -1.87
